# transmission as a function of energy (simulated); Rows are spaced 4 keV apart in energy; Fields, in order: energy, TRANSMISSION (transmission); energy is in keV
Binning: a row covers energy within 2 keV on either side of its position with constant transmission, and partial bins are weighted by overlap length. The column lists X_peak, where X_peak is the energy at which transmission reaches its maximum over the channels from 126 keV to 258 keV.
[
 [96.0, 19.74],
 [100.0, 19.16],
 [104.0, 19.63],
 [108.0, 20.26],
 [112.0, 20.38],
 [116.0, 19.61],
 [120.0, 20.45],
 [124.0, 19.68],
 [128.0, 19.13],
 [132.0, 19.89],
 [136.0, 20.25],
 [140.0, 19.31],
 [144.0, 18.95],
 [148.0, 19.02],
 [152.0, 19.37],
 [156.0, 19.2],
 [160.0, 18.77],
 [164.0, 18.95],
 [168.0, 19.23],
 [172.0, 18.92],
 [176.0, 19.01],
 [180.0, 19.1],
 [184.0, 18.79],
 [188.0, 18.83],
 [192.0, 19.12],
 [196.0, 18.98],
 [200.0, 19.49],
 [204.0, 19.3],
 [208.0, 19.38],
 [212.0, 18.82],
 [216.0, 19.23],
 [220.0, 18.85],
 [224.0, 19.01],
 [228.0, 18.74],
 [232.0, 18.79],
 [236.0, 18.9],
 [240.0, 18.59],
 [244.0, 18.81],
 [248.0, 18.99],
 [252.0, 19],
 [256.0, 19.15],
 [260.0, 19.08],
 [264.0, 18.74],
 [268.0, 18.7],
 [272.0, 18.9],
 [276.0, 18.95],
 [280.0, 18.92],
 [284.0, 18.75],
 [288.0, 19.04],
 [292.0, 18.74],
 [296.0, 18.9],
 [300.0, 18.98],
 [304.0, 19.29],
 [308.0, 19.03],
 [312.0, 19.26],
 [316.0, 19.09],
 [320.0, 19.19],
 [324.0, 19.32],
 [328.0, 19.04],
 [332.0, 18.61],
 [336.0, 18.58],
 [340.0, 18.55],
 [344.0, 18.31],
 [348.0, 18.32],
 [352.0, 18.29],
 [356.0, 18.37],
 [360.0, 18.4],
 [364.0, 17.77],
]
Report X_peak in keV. 136.0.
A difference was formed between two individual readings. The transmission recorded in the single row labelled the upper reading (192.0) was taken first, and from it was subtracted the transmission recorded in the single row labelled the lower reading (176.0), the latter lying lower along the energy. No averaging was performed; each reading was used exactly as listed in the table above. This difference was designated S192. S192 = 0.11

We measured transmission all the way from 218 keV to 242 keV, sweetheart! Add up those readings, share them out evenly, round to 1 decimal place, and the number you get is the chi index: 18.8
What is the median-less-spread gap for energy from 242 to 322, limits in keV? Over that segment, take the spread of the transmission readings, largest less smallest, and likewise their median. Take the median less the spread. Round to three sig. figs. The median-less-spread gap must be 18.4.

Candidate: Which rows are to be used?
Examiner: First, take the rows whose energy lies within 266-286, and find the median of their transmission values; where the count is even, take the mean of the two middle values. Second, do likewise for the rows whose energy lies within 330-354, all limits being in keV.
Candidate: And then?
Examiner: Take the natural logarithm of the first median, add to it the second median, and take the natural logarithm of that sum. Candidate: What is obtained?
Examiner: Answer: 3.06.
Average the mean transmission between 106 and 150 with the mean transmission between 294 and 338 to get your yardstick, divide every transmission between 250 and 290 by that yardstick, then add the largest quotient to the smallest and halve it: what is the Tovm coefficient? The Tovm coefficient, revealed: 0.977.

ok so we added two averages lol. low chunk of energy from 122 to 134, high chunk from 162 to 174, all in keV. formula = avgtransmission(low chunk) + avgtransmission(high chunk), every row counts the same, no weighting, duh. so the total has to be 38.6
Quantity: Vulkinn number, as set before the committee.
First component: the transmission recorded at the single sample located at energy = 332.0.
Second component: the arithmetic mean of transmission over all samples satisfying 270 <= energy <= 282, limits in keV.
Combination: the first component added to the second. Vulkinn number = 37.5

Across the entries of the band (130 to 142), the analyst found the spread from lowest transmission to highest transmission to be 0.94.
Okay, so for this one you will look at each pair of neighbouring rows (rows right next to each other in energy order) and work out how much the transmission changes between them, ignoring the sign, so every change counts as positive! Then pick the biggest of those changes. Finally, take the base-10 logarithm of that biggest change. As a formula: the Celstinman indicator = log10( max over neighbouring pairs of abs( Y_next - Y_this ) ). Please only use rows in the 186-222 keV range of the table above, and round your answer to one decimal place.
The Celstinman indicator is -0.3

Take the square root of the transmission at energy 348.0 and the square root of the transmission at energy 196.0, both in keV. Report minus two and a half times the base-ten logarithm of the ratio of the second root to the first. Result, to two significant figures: -0.019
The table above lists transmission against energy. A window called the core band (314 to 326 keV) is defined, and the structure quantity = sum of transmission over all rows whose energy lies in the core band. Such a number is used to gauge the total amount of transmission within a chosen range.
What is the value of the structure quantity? 57.6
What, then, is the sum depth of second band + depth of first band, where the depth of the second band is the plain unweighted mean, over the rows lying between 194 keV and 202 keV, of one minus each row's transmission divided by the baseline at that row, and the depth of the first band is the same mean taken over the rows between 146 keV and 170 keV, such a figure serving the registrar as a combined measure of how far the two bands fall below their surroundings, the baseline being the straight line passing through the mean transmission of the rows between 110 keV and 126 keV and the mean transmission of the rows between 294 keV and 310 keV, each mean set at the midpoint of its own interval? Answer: 0.055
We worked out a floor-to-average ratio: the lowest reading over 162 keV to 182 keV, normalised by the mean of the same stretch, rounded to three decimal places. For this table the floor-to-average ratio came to 0.994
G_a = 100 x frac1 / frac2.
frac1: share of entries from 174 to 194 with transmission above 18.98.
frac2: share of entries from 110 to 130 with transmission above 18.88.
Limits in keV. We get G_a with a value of 60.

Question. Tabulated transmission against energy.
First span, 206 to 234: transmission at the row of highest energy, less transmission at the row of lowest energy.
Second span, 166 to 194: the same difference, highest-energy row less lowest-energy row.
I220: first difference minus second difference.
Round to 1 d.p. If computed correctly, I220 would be -0.5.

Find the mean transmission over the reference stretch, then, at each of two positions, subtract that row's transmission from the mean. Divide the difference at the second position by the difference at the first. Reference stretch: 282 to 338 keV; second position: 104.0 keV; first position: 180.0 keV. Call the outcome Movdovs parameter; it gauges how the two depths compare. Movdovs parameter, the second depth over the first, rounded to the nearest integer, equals 6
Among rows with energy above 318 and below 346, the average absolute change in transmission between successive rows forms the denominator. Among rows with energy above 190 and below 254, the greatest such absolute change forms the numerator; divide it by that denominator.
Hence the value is 2.9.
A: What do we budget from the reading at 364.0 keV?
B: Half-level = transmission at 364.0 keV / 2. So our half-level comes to 8.9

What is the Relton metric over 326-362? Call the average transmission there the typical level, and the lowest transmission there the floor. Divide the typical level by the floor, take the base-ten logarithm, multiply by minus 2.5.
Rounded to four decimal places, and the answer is -0.0122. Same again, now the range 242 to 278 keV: -0.0130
